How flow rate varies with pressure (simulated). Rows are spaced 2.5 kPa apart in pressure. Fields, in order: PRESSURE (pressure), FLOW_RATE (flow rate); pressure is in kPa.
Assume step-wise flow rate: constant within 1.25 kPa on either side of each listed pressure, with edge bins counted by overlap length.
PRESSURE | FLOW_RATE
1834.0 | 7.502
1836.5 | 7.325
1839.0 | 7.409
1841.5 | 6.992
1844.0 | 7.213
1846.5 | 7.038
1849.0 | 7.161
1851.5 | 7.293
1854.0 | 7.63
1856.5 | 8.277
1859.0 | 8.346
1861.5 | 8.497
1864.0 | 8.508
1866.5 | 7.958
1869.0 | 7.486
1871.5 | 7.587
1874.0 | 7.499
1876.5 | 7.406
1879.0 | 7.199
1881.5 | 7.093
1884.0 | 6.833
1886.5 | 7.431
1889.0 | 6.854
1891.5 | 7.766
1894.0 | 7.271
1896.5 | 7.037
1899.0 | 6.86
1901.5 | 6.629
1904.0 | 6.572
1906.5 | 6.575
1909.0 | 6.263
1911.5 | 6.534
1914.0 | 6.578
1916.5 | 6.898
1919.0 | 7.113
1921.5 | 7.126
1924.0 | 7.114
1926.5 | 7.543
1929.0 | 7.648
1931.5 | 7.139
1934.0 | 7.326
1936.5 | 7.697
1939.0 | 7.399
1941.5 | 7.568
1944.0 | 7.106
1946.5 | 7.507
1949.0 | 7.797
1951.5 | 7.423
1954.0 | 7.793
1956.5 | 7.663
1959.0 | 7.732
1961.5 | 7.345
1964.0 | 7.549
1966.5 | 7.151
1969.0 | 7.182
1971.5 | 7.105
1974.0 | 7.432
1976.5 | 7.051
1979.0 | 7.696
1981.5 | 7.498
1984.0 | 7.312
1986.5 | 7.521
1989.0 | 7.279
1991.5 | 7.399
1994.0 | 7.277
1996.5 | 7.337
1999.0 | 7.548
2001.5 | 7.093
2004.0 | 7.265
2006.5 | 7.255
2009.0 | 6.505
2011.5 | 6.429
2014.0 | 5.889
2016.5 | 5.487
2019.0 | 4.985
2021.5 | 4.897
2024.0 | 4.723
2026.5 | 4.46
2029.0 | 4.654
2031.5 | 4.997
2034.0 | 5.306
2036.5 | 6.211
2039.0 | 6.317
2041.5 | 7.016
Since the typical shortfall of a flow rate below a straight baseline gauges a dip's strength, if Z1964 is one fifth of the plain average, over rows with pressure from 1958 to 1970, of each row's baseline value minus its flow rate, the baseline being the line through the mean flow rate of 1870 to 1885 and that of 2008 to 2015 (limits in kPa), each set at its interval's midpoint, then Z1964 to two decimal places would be -0.15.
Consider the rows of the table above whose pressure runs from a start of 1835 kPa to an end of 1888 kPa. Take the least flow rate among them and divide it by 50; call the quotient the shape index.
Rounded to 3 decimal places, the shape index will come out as 0.137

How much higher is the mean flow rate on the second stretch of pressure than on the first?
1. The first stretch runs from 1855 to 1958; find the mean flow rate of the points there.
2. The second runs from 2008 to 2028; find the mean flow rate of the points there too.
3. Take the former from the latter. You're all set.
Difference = -1.9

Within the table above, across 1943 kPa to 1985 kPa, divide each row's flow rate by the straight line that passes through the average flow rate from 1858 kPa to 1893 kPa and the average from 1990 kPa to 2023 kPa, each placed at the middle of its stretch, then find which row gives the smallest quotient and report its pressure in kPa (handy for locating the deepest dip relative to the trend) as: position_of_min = 1944.0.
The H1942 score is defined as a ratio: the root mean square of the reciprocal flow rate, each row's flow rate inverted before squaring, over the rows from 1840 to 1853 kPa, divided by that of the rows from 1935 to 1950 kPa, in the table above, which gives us 1.05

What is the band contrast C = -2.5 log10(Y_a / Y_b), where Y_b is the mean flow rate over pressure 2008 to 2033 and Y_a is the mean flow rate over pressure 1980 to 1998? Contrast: -0.36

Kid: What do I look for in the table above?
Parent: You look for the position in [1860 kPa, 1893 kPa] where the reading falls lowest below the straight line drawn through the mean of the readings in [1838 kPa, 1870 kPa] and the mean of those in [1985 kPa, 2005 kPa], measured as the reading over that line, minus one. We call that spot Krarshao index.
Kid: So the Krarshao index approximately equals 1884.0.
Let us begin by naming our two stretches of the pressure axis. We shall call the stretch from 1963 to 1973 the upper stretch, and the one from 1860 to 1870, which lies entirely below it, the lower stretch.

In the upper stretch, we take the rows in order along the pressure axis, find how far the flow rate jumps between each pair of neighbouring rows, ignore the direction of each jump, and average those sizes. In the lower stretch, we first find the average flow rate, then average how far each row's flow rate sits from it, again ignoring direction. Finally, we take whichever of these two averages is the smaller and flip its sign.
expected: -0.17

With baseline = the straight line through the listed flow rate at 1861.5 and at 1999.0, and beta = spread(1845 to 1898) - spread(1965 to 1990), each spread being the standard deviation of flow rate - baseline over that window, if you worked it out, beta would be 0.25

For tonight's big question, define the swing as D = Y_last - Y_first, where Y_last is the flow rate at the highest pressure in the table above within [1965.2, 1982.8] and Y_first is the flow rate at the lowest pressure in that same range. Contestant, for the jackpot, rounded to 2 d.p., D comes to 0.35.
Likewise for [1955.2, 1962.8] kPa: -0.32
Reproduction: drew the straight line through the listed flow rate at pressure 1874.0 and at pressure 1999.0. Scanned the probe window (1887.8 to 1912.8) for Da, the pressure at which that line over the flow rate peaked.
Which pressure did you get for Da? 1909.0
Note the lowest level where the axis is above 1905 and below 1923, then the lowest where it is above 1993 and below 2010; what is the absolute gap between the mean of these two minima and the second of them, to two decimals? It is 0.12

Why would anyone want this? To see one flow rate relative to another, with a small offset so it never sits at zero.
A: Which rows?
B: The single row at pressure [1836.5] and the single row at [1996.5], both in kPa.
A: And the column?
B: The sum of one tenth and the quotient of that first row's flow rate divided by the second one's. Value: 1.10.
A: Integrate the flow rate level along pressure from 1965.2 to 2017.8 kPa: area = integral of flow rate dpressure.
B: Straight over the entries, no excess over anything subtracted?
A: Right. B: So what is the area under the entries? 372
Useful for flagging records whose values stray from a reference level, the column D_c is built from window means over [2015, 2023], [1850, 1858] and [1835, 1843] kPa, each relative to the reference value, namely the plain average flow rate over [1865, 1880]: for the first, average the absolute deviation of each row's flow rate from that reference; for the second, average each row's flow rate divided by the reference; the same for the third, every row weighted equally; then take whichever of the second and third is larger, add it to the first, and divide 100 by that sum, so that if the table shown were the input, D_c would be 29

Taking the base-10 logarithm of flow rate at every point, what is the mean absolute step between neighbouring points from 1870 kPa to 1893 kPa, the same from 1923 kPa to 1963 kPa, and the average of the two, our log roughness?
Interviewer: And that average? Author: 0.0195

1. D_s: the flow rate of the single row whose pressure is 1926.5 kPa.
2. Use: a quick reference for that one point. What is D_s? 7.543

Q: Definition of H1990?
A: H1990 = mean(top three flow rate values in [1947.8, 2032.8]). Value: 7.77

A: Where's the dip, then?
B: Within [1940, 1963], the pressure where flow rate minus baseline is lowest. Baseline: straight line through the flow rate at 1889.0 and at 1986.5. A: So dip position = 1944.0 kPa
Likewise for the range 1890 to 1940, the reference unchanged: 1909.0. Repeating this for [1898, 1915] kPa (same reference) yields 1909.0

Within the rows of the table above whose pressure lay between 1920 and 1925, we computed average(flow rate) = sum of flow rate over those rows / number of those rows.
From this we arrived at 7.12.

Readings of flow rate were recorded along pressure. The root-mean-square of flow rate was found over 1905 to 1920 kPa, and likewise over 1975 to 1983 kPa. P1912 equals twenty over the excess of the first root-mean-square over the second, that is -27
